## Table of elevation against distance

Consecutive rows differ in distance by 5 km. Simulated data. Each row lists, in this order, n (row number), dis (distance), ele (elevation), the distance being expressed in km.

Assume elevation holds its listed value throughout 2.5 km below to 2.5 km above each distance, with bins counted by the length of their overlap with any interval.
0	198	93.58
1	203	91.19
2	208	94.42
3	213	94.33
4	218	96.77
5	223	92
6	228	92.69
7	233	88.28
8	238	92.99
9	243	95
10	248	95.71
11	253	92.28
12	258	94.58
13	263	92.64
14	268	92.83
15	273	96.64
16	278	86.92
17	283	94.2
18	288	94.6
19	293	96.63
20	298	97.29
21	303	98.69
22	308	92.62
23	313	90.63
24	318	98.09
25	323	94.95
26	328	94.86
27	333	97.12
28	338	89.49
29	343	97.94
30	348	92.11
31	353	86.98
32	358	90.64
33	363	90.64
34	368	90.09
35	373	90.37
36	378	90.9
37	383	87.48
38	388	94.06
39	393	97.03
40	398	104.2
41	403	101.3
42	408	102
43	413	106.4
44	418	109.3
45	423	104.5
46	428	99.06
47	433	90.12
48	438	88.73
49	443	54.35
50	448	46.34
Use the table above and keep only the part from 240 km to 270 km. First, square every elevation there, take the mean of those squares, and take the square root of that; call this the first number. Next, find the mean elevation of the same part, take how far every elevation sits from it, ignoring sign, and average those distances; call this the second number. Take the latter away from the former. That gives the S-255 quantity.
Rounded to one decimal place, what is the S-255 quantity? 92.6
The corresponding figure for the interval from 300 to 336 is 93.0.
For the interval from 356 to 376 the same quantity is 90.2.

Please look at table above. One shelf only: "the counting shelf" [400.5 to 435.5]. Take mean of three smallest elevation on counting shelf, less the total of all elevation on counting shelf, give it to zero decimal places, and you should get -616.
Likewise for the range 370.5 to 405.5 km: -576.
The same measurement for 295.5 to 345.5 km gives -861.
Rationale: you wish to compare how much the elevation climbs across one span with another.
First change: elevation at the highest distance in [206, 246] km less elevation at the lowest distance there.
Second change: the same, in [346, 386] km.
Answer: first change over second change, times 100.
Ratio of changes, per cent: -13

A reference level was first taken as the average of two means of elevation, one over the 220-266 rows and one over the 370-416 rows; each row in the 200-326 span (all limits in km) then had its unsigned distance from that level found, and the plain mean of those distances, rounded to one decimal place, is 2.3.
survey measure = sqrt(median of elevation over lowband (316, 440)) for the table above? 9.7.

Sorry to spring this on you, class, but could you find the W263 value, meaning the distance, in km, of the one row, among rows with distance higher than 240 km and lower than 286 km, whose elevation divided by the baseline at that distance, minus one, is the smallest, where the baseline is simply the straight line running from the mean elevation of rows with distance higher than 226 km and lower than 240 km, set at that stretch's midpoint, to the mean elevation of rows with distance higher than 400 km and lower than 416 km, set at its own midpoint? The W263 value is 278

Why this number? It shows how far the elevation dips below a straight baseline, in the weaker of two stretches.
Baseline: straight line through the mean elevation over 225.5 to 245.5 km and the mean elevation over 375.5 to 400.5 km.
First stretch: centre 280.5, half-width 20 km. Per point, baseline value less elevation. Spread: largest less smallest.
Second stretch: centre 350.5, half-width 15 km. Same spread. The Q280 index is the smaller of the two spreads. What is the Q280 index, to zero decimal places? 10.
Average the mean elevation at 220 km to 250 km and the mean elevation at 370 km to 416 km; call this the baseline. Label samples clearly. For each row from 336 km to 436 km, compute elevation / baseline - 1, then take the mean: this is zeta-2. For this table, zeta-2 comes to 0.01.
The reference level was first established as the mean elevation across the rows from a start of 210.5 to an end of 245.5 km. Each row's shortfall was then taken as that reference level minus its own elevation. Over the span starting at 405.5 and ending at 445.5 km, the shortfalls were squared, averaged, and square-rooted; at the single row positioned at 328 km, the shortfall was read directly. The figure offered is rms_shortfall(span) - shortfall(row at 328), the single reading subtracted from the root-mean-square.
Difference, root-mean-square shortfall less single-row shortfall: 18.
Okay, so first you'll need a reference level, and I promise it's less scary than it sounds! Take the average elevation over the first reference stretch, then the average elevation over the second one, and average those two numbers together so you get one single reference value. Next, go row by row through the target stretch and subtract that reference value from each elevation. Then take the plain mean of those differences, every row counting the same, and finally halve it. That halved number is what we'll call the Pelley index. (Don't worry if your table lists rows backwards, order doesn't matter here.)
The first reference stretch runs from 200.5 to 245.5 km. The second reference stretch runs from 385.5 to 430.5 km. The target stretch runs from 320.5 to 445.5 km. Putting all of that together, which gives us -1.87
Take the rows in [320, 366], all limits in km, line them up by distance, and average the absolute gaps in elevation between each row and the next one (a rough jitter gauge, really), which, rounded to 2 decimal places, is 4.13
